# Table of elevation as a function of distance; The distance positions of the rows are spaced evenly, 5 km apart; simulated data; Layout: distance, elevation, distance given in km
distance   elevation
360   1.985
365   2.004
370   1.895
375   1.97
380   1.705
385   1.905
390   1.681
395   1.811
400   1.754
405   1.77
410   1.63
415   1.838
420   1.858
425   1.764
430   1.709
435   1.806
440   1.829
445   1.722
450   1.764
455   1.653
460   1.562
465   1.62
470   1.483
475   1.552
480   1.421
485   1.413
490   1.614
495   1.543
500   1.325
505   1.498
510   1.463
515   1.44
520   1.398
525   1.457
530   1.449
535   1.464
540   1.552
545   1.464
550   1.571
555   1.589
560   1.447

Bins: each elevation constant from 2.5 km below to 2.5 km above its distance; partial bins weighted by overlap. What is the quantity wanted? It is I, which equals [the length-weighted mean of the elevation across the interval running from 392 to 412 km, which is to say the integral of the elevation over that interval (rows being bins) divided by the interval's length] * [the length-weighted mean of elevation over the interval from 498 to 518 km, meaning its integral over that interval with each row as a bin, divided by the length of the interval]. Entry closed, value 2.50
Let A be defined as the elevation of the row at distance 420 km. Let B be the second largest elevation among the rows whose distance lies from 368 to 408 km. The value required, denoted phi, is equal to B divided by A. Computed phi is 1.03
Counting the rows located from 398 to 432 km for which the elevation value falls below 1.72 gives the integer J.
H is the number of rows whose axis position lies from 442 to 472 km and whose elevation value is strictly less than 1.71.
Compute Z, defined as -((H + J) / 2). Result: -3.0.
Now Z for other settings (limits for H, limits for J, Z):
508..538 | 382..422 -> -4.0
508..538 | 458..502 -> -7.5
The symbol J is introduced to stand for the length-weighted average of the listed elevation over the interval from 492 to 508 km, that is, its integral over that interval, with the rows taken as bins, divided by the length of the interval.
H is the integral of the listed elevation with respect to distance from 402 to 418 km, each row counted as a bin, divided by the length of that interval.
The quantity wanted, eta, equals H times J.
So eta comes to 2.6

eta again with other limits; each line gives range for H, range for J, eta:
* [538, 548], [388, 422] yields 2.7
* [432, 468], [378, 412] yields 3.0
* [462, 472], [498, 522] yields 2.2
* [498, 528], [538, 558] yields 2.2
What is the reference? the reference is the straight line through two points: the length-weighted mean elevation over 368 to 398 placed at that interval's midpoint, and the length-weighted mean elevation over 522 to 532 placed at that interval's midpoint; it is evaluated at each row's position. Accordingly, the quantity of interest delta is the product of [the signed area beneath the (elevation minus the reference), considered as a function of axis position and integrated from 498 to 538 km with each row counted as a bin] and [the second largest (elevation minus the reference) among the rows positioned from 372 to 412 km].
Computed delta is -0.12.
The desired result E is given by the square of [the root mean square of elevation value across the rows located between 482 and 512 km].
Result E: 2.19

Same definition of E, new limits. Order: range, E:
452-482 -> 2.40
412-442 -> 3.24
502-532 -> 2.11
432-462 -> 2.98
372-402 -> 3.27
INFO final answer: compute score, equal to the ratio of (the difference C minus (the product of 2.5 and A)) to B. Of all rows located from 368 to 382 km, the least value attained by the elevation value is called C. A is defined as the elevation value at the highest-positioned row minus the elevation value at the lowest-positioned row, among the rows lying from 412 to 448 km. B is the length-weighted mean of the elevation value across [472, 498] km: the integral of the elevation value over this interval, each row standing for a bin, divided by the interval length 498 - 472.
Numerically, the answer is 1.3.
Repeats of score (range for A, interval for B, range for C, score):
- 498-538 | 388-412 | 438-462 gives 0.7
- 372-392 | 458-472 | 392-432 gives 1.5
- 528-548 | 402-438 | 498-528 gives 0.7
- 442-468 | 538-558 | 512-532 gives 1.1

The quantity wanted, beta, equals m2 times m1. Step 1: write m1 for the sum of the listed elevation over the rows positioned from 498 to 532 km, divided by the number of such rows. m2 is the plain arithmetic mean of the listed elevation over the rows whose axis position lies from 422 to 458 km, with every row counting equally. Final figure 2.51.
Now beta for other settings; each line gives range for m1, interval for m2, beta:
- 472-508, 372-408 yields 2.66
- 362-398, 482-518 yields 2.73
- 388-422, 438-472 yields 2.93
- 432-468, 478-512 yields 2.51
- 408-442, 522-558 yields 2.68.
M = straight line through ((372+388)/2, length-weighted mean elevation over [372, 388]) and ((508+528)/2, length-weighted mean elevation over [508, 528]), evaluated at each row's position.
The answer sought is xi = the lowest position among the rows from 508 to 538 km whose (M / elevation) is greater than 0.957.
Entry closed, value 510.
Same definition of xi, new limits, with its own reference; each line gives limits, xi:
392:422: 395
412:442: 425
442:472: 445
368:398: 370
